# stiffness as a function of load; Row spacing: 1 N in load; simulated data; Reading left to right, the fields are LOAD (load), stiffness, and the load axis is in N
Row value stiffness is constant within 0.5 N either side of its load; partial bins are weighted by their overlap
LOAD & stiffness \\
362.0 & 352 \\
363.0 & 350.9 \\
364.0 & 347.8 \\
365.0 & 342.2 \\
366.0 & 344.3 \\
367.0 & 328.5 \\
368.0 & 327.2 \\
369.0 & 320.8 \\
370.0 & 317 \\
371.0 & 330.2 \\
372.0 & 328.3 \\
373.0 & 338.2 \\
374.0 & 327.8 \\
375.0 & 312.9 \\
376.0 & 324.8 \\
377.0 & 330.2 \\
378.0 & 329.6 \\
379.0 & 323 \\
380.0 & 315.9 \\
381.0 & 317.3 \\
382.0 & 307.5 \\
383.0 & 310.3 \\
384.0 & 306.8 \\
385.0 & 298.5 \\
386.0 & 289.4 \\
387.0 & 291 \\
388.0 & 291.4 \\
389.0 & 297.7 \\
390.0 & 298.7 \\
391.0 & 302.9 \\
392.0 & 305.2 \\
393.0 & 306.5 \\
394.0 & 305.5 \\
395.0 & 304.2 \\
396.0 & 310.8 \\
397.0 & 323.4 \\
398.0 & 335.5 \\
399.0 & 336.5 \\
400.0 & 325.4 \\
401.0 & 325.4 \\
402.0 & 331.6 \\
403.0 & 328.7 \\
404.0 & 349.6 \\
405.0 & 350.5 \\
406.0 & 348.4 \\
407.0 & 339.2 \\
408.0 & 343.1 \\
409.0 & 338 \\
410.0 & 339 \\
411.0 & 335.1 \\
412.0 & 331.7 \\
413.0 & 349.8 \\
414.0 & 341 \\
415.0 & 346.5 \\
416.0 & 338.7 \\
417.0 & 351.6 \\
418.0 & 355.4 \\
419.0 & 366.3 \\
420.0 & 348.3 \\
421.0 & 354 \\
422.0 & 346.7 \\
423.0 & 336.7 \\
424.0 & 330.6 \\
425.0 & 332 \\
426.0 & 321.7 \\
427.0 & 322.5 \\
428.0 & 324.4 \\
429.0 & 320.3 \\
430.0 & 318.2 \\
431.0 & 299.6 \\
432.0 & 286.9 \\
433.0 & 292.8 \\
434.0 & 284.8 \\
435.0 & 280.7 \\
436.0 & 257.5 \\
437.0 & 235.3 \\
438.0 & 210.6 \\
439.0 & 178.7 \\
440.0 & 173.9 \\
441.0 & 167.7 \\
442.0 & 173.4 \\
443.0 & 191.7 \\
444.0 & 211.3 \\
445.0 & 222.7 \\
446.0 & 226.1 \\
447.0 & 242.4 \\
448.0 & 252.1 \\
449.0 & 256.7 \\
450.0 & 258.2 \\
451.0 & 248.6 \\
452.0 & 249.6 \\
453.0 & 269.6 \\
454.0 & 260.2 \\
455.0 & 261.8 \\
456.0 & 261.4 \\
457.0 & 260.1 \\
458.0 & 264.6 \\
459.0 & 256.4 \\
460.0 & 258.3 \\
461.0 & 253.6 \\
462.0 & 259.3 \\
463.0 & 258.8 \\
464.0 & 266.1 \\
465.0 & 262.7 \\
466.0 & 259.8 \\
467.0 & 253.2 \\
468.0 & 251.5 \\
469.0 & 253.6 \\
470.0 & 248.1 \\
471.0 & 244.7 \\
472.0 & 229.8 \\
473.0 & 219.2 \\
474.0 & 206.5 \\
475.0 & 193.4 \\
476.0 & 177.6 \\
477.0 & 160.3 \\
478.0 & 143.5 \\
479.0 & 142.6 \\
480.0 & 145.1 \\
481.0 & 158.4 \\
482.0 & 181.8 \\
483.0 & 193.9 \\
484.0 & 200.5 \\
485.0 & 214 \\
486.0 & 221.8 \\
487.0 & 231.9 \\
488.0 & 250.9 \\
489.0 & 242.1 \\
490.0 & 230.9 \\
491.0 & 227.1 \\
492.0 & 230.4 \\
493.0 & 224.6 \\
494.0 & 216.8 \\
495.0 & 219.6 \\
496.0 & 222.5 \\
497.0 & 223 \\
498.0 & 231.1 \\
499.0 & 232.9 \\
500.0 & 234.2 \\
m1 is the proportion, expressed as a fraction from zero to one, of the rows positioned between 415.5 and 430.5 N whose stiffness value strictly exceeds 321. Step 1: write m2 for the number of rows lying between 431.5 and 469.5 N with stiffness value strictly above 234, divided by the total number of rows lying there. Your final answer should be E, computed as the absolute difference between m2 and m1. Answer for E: 0.10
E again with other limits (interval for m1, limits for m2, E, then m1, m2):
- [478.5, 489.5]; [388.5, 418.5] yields 1.00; 0.0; 1.0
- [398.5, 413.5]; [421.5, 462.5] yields 0.22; 1.0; 0.8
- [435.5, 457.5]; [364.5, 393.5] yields 1.00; 0.0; 1.0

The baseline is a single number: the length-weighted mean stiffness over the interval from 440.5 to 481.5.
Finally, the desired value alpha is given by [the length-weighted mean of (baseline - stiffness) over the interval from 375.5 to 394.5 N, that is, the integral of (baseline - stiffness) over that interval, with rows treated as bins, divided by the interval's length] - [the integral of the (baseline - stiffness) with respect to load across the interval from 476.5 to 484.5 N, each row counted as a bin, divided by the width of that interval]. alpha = -142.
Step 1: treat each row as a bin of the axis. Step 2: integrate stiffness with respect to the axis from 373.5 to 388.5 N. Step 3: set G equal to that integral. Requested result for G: 4676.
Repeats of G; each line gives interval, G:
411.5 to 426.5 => 5151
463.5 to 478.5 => 3370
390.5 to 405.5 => 4842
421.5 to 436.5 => 4655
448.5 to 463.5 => 3877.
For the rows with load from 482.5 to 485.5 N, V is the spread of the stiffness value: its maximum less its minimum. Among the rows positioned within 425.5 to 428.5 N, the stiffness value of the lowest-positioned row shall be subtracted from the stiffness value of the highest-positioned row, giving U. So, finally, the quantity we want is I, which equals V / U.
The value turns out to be 7.4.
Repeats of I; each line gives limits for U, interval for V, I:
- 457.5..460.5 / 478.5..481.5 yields -2.5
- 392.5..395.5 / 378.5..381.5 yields -3.1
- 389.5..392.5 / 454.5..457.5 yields 0.3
